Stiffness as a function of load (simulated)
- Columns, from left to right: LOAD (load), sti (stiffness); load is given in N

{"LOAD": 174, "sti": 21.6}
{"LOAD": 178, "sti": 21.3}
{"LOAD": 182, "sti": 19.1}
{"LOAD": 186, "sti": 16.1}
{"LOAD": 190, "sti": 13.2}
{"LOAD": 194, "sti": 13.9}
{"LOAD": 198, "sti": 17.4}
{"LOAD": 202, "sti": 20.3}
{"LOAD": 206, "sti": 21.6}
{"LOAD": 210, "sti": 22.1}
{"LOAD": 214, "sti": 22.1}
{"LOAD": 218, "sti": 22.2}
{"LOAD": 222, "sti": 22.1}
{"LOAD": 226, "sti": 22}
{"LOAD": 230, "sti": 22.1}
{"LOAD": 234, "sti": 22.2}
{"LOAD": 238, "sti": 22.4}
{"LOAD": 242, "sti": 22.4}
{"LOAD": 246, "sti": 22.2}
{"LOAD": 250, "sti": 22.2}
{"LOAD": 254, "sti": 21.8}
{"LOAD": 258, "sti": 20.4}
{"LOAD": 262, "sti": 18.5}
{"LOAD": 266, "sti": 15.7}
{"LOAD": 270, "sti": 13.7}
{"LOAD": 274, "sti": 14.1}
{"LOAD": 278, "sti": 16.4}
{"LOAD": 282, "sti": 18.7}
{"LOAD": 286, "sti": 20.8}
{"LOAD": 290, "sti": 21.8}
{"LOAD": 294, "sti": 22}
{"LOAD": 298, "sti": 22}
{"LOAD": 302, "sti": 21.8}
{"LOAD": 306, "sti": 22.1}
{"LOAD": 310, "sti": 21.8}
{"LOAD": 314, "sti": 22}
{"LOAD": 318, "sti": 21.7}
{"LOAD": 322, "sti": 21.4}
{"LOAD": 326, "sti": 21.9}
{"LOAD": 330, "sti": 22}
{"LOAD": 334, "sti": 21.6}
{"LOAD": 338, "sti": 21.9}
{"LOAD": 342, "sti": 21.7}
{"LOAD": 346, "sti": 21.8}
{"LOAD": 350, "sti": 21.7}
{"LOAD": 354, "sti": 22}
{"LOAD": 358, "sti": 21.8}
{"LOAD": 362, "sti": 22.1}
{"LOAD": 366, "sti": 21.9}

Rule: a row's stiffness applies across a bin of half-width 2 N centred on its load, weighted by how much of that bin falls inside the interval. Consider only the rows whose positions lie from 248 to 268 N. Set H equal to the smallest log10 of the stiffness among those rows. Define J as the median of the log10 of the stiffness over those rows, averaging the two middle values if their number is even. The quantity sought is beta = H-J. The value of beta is -0.11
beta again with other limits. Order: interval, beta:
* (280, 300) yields -0.07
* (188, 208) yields -0.12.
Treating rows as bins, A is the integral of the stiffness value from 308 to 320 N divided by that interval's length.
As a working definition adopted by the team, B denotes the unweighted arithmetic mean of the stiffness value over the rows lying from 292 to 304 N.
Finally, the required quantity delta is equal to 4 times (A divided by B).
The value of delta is 4.0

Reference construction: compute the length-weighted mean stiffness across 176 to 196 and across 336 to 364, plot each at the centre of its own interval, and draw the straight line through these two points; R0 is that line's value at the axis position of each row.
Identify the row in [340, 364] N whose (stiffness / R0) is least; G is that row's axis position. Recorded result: 358 N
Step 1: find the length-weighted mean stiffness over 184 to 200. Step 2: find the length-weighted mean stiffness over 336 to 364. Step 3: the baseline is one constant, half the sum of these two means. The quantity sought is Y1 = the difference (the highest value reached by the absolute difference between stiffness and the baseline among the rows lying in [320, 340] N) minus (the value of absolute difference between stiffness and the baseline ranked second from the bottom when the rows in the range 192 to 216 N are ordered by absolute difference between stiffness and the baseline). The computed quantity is 1.7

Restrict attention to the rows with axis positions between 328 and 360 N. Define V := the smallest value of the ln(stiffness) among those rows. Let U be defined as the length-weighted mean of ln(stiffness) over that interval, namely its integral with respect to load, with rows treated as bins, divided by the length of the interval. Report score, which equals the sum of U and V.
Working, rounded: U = 3.08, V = 3.07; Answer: 6.2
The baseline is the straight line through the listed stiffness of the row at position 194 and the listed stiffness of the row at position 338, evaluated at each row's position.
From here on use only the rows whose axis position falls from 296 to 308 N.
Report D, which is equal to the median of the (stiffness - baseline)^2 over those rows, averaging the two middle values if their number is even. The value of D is 3.9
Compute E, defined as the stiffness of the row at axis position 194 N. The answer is 13.9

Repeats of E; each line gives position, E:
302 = 21.8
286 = 20.8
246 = 22.2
